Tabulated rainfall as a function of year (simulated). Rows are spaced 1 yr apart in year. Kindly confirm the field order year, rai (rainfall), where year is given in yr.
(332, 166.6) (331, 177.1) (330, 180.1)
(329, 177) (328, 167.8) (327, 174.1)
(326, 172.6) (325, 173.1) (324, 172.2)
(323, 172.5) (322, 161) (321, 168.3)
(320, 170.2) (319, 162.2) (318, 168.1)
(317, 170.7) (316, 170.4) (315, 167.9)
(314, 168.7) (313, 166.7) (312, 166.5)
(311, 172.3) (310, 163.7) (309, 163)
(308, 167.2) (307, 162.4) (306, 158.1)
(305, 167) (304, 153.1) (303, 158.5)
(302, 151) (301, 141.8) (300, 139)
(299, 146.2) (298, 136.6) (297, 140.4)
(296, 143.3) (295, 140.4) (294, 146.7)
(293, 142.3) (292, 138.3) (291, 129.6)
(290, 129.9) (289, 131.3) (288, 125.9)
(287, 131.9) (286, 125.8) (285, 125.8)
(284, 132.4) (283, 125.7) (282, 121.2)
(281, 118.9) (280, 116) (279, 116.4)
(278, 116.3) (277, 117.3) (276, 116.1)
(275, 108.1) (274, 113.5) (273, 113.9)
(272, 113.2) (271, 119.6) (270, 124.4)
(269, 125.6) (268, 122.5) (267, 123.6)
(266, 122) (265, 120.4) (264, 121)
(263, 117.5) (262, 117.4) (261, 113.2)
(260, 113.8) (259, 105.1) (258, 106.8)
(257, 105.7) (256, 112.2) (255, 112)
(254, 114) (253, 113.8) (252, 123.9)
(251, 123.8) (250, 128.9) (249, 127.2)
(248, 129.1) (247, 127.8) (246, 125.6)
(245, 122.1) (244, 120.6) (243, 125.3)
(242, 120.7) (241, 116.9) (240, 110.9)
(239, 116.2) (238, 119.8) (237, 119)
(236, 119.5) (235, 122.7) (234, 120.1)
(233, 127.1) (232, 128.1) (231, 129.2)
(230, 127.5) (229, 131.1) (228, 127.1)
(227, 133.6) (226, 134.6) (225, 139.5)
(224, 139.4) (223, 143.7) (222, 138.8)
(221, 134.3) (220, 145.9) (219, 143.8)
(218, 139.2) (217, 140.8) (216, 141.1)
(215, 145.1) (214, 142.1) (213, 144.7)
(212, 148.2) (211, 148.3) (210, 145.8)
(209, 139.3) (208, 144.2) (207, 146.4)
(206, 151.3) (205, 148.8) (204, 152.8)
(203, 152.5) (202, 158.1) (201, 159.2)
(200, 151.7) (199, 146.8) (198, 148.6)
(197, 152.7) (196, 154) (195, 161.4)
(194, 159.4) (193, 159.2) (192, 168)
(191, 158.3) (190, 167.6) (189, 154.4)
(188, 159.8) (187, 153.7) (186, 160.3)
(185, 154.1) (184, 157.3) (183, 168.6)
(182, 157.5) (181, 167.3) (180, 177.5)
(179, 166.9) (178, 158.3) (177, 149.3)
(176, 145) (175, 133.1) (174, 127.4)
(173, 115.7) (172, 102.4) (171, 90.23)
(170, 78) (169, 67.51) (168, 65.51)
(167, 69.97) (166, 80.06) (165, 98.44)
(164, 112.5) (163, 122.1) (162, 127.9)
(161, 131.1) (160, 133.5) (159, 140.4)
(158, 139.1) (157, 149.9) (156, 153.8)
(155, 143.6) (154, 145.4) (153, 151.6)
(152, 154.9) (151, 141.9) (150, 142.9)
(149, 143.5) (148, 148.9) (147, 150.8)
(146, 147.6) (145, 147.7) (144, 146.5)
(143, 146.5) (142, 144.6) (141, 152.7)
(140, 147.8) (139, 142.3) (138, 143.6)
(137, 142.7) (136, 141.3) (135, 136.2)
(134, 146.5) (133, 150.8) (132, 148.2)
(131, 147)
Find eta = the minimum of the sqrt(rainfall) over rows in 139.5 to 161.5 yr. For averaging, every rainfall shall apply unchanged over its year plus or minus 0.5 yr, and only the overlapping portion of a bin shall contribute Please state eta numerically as 11.4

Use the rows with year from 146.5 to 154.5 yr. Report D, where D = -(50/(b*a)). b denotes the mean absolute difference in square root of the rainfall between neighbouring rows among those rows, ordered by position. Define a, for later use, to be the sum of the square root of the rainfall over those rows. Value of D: -2.8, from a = 97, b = 0.184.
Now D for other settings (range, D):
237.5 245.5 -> -3.0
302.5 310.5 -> -2.1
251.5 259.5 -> -4.0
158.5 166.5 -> -1.4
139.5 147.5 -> -4.5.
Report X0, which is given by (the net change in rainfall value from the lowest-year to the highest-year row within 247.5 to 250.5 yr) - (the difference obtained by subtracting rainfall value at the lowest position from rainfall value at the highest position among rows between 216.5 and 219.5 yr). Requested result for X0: -3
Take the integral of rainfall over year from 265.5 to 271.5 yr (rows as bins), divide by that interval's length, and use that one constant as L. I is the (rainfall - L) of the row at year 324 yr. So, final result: 49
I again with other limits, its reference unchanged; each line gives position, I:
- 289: 8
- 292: 15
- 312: 44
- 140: 25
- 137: 20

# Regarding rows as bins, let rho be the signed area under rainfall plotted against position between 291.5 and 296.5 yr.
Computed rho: 711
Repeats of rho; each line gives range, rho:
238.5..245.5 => 833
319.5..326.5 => 1190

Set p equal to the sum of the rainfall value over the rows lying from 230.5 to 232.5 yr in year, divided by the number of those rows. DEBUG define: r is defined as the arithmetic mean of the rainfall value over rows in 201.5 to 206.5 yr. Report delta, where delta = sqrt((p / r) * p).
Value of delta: 10.4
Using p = 129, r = 153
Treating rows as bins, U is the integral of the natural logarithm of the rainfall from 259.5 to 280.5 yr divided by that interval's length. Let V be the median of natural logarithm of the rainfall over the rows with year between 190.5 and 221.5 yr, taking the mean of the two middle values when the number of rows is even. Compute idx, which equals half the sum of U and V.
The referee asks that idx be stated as 4.88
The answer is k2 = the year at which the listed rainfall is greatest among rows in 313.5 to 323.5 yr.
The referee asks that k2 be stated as 323 yr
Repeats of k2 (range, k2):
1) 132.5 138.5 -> 133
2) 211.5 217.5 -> 212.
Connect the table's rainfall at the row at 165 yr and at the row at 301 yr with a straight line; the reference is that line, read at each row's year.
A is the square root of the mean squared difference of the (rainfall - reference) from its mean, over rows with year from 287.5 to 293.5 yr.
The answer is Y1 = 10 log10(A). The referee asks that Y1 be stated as 7.1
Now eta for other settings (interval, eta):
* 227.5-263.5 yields 10.3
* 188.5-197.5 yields 12.4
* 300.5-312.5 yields 11.9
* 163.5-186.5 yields 8.1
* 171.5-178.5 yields 10.1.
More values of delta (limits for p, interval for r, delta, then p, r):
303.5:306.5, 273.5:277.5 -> 14.9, 159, 114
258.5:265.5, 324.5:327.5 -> 8.8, 115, 173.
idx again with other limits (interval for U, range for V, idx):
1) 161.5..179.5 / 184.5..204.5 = 4.86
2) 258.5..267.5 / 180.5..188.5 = 4.91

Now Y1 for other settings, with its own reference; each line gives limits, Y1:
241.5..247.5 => 3.8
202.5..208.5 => 5.7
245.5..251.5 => 3.1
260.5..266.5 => 3.9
